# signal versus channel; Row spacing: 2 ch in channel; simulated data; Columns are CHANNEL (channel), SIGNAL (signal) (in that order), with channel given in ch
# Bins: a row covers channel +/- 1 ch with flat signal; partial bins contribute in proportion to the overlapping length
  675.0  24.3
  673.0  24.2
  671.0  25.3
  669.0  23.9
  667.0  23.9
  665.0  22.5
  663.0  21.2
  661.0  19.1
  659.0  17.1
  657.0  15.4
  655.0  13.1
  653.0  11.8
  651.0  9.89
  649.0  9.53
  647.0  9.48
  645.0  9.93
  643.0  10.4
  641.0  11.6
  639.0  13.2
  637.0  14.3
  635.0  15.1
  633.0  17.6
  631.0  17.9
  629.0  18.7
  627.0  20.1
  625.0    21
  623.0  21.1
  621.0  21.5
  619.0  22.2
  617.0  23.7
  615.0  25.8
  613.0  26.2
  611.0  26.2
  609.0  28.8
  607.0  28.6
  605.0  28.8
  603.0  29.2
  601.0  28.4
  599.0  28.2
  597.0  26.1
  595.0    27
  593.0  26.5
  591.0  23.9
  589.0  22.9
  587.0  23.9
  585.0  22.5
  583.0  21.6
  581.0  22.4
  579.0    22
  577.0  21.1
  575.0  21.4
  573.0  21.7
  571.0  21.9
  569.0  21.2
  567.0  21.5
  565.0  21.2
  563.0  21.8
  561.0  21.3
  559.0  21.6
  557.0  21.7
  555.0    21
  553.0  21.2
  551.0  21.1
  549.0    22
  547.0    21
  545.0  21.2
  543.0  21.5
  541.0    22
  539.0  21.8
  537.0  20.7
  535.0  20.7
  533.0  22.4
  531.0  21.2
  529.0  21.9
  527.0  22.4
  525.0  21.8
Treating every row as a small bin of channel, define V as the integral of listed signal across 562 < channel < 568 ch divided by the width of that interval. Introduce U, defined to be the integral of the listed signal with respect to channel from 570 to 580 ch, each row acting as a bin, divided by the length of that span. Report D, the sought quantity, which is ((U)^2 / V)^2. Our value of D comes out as 473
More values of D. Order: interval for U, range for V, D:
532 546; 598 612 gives 265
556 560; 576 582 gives 461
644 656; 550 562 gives 28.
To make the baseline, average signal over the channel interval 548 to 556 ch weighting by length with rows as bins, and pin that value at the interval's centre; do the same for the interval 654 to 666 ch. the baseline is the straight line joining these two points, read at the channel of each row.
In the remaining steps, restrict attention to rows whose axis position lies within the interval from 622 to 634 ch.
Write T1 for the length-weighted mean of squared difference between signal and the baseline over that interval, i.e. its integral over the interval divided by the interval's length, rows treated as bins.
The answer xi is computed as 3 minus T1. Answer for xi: 1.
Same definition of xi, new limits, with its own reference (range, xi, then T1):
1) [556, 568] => 3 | 0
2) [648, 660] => -35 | 38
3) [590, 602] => -44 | 47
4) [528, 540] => 2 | 1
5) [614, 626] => -10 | 13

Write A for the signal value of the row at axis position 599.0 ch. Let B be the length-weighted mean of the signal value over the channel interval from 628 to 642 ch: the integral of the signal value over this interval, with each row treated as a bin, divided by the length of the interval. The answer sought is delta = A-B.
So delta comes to 13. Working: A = 28.2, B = 15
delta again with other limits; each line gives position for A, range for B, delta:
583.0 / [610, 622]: -3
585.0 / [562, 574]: 1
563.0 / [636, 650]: 11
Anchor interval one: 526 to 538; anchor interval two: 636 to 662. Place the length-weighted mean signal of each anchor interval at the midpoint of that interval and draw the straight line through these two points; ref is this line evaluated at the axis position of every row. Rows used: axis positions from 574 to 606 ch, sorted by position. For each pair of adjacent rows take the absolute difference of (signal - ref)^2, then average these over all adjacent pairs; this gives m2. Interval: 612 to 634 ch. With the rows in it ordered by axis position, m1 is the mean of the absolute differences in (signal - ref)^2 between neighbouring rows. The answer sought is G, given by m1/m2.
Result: 0.7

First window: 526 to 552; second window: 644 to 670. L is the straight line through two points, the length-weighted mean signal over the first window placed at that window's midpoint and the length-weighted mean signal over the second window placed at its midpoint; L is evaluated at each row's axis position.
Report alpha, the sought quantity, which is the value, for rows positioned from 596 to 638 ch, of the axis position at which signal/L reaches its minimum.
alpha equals 637.0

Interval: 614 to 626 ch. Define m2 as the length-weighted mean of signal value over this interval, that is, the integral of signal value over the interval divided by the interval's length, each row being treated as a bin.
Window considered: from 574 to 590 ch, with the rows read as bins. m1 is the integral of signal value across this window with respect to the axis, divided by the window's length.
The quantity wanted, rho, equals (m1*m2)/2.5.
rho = 200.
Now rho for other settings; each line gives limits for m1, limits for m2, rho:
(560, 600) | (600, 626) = 235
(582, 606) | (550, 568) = 220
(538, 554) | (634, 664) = 115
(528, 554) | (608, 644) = 169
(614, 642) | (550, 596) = 168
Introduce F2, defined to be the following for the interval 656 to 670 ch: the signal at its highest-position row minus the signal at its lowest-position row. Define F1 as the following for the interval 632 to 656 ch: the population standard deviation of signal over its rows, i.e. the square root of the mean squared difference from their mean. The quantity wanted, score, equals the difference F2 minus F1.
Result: 6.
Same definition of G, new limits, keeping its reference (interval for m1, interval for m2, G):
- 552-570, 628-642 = 0.4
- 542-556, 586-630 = 0.1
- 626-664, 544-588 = 2.5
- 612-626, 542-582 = 6.6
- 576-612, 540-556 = 19.3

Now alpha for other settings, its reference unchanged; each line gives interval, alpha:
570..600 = 577.0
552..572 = 555.0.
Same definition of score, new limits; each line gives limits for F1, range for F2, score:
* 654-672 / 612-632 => -12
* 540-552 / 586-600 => 4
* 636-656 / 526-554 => -3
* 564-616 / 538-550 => -3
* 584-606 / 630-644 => -10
